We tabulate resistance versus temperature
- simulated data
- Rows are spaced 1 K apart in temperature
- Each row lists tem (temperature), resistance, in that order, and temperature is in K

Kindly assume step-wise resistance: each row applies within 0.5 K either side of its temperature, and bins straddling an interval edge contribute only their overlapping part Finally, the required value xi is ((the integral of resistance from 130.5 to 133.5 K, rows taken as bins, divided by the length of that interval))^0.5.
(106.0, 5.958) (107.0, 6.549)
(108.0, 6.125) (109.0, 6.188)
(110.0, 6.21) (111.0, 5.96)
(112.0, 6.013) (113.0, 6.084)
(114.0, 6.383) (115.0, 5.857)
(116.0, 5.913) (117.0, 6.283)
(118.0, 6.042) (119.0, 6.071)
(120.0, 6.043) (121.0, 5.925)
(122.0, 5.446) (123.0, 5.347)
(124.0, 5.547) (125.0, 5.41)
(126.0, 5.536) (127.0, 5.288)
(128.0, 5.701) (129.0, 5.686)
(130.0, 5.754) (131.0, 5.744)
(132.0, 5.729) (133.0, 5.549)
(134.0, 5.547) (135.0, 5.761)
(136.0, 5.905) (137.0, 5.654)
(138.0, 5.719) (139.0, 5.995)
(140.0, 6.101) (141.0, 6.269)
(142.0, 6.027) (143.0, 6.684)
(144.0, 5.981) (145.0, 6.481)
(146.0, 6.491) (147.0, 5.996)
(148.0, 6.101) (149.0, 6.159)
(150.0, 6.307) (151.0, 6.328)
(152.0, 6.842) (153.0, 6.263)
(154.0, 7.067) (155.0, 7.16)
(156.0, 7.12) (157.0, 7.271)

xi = 2.38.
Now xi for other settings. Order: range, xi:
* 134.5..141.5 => 2.43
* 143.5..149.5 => 2.49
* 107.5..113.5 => 2.47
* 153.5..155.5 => 2.67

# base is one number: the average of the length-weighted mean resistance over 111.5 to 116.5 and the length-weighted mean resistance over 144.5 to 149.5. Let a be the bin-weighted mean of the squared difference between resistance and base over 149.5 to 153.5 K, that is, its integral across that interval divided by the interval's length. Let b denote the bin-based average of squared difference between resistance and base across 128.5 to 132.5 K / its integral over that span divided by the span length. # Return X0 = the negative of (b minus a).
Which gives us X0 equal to -0.04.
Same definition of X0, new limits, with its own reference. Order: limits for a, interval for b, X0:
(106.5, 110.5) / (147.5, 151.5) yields 0.03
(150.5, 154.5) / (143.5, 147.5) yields 0.27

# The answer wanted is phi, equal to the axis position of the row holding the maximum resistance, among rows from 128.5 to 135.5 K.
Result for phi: 135.0 K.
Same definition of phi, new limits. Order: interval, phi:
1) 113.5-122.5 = 114.0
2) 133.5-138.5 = 136.0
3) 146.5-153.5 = 152.0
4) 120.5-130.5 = 121.0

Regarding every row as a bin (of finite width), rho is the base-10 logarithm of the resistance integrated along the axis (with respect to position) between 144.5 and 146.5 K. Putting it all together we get 1.62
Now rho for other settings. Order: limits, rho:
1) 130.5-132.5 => 1.52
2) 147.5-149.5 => 1.57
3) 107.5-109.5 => 1.58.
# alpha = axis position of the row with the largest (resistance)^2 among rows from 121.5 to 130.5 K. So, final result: 130.0 K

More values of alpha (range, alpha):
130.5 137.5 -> 136.0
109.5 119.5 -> 114.0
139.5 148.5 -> 143.0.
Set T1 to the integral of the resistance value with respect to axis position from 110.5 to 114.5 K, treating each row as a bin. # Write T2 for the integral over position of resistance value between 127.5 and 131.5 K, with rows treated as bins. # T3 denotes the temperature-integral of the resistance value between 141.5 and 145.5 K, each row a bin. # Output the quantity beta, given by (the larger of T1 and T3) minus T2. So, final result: 2.3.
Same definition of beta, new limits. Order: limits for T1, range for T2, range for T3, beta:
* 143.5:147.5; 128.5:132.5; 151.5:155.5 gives 4.4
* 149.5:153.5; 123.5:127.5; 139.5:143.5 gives 4.0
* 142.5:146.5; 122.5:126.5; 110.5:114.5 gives 3.8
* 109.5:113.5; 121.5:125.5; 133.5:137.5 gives 2.5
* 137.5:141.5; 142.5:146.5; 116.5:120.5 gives -1.2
